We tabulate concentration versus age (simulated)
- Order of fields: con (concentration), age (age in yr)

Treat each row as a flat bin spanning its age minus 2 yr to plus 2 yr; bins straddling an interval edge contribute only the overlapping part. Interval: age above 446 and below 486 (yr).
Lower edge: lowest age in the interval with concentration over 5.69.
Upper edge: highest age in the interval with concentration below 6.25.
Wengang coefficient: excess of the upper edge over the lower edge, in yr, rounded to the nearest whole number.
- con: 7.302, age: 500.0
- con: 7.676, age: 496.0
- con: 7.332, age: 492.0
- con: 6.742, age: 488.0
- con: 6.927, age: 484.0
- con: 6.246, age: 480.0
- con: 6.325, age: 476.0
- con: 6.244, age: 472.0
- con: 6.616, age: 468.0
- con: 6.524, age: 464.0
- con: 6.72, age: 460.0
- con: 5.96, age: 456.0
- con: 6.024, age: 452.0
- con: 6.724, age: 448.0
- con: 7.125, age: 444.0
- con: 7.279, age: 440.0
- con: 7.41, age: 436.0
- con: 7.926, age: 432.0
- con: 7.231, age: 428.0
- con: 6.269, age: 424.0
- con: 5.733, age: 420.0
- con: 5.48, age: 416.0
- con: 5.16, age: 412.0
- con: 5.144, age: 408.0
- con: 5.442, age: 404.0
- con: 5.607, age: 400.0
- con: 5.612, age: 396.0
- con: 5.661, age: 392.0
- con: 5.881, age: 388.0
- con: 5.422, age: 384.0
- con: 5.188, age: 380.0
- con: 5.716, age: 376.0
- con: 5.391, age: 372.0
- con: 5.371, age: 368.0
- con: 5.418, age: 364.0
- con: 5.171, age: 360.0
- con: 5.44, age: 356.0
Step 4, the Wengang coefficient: 32 yr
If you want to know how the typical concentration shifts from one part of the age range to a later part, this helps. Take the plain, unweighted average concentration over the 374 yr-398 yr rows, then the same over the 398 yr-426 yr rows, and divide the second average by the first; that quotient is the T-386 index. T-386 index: 0.99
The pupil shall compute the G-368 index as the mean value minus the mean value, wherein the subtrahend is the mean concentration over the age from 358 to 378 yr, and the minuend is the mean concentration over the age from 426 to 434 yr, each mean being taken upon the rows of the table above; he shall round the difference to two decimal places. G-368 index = 2.17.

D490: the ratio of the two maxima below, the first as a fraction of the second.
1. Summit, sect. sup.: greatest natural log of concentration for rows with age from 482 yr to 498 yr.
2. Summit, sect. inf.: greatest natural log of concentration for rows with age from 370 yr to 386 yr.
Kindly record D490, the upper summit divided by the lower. 1.17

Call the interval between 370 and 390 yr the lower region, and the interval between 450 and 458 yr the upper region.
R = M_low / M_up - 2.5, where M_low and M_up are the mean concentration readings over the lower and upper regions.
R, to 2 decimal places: -1.58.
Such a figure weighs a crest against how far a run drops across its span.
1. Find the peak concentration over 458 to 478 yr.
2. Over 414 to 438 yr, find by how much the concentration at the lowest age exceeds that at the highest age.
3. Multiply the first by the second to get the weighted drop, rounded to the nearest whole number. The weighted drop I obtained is -13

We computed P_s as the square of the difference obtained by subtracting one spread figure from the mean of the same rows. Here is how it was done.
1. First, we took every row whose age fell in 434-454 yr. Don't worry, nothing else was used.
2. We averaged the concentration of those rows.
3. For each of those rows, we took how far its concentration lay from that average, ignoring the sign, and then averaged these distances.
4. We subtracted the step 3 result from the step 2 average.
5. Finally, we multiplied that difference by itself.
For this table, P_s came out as 42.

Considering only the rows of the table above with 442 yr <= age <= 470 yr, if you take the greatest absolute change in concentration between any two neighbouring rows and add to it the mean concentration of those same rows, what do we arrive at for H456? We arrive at 7.3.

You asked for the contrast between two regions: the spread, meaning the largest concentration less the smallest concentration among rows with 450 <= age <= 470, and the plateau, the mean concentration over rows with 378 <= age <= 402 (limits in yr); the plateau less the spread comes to 4.8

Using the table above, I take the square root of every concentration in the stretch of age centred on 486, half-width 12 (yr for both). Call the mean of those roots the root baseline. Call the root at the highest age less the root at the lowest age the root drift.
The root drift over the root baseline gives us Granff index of 0.10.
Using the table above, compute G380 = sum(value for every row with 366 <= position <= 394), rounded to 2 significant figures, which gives 39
